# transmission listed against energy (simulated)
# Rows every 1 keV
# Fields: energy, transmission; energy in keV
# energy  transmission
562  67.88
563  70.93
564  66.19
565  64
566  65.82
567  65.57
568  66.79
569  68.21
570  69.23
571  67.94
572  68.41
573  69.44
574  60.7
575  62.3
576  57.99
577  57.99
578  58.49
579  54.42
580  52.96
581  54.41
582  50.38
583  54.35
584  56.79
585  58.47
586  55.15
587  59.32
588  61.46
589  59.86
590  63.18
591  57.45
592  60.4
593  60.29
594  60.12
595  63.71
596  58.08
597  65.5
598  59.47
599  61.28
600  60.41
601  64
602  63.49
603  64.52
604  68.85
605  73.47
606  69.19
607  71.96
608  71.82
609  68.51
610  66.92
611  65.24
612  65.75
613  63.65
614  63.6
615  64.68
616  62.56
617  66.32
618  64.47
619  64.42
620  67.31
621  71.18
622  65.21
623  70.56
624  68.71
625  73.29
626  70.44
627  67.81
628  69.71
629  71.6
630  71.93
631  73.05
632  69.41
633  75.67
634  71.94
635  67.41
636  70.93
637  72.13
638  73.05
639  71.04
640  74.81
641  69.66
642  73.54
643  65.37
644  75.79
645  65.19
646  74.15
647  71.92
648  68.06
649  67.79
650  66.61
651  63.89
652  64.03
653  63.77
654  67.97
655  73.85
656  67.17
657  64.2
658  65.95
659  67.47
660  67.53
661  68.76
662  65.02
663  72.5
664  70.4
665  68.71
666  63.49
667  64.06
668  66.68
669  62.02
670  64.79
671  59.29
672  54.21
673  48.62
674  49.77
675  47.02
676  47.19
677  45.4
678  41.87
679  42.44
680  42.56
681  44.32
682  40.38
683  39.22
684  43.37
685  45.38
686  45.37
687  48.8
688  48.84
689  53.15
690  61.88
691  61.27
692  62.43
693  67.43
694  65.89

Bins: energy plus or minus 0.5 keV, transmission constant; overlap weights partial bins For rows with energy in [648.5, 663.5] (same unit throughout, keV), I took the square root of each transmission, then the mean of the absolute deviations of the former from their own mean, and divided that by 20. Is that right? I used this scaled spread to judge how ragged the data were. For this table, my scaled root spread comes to 0.007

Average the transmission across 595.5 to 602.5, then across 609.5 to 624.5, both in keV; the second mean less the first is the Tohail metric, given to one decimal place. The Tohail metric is 4.3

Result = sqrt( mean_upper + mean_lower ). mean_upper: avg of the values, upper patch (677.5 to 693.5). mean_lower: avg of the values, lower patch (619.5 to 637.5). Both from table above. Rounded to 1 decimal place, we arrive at 10.9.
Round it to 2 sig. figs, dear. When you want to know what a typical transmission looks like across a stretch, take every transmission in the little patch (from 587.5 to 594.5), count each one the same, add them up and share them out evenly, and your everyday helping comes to 60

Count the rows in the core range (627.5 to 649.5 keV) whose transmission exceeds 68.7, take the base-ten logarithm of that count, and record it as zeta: 1.2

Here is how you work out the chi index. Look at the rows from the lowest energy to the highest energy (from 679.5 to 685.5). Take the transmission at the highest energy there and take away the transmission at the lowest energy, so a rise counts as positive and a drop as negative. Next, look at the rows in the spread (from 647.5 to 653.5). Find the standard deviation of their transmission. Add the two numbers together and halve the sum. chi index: 2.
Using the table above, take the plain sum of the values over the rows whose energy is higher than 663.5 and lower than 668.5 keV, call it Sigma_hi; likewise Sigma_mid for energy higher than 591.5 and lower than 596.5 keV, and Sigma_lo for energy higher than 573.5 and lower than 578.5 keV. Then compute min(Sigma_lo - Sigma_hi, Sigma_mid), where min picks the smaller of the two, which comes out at -36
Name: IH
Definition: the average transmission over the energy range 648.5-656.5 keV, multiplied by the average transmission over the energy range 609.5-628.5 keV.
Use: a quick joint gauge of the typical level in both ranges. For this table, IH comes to 4477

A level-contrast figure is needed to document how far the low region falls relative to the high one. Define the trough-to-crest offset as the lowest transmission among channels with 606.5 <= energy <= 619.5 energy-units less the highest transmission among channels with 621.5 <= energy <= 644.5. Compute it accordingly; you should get -13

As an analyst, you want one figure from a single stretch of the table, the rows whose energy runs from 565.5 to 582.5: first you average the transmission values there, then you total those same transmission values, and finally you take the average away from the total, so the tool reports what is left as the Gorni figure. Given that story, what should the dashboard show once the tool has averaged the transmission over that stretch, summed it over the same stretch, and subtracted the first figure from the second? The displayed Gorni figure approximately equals 989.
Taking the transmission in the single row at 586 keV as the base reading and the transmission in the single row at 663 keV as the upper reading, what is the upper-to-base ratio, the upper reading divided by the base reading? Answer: 1.31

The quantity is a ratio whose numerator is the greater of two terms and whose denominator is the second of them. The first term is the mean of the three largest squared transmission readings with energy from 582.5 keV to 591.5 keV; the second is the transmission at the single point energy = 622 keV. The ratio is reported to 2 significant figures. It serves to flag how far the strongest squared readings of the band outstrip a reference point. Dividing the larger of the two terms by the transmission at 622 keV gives 58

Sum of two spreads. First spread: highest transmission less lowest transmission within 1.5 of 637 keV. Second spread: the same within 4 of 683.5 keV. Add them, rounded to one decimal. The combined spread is 11.7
